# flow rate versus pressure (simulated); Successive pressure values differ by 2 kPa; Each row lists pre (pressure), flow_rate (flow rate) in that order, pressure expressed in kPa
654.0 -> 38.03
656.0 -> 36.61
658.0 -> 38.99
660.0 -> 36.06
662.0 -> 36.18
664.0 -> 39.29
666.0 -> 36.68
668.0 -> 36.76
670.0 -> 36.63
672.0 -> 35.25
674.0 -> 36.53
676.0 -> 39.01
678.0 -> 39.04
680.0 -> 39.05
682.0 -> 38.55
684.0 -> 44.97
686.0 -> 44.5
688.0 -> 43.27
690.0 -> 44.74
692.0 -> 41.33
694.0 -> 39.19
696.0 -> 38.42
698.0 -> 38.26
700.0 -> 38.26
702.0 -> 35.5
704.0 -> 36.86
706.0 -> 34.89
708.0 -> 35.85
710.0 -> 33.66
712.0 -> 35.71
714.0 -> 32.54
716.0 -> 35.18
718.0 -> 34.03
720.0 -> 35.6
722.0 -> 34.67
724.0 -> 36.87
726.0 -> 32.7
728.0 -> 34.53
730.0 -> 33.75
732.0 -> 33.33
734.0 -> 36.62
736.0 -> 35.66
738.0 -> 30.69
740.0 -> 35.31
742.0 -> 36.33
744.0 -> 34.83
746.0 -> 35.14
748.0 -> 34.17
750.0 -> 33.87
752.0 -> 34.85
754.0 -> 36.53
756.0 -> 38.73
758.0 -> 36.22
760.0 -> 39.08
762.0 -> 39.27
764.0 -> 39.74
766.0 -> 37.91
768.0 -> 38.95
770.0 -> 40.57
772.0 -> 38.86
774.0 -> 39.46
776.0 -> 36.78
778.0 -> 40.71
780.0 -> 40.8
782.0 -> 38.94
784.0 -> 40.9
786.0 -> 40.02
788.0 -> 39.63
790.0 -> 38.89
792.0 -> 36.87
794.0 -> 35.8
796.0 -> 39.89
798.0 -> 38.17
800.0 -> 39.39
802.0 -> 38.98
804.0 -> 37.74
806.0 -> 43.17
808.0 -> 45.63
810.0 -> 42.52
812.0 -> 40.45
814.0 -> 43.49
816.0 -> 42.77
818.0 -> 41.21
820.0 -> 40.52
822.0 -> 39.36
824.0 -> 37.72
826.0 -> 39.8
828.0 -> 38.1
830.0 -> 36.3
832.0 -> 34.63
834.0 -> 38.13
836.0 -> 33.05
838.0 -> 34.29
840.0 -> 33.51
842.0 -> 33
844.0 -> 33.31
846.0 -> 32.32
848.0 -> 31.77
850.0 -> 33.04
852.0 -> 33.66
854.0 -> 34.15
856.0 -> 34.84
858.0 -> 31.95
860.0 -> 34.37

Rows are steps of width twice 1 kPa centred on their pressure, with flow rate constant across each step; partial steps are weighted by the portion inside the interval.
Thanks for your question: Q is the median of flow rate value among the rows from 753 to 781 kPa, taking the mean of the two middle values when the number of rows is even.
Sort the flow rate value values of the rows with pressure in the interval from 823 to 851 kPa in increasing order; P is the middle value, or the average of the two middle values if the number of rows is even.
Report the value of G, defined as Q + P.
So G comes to 72.9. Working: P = 33.9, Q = 39.0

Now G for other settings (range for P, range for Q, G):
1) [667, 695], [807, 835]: 79.2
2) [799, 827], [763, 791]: 80.0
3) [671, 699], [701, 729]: 74.1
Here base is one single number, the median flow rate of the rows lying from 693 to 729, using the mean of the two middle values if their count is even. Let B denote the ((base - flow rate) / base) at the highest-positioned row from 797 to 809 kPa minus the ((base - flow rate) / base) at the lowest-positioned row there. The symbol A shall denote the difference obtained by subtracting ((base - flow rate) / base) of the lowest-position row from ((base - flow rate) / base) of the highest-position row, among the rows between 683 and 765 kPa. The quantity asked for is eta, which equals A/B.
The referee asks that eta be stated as -0.7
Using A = 0.15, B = -0.21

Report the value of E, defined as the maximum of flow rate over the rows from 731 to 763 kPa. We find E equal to 39.27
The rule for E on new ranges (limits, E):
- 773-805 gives 40.9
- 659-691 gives 44.97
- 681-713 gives 44.97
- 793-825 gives 45.63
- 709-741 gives 36.87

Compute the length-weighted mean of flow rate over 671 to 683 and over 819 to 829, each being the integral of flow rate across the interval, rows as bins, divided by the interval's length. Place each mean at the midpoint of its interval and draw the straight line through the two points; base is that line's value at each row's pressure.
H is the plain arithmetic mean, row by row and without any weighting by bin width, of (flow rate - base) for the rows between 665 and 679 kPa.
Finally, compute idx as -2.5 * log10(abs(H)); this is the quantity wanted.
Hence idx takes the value 0.3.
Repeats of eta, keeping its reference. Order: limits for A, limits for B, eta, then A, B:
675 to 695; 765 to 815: 0.0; -0.01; -0.16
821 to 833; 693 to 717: 1.2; 0.13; 0.11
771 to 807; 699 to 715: -0.8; -0.12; 0.16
